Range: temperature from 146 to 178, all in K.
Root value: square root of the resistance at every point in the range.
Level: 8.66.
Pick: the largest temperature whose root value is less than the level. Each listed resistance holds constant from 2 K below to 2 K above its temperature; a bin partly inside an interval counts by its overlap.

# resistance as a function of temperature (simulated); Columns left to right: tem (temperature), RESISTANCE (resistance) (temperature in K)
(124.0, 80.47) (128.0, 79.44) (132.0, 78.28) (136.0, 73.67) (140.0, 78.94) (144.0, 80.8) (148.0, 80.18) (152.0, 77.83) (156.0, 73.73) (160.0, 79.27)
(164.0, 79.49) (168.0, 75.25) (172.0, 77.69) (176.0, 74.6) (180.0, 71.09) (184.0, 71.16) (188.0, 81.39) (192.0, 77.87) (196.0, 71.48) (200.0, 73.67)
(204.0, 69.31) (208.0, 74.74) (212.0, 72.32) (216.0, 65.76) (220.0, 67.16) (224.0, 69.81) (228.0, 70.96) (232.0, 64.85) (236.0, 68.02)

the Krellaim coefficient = 176.0 K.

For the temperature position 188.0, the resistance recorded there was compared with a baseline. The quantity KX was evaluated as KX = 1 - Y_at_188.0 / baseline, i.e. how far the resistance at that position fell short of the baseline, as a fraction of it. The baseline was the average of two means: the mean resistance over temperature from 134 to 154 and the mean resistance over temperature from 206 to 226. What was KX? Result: -0.098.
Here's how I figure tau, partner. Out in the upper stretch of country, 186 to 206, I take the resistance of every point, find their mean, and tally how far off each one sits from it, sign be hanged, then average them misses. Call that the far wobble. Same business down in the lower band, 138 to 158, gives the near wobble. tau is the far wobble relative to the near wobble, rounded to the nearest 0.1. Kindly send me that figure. 1.9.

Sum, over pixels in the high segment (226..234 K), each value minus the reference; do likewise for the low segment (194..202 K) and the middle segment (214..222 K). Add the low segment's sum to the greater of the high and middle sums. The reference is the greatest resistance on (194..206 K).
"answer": -14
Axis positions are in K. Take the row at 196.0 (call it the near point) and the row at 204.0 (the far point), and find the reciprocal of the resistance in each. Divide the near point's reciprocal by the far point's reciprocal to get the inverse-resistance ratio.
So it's 0.97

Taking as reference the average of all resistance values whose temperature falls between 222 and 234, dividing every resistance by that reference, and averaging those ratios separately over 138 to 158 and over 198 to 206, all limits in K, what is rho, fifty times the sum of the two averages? 109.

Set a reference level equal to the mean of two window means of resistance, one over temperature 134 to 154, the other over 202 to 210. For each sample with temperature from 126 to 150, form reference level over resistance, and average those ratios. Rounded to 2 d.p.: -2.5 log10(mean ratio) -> 0.05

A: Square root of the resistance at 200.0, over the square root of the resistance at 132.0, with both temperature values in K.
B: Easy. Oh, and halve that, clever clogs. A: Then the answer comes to 0.485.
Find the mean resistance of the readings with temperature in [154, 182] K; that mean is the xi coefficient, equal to 75.9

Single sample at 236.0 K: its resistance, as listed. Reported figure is 68.02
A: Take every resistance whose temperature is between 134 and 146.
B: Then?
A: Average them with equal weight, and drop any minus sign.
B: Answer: 77.8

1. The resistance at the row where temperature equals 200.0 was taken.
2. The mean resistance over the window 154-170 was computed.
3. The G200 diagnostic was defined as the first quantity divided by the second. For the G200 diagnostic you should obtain 0.96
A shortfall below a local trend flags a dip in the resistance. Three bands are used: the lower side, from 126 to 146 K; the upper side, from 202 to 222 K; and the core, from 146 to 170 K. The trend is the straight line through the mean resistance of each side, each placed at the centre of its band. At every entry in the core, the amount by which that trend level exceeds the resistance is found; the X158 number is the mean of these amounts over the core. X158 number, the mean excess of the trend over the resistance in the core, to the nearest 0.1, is -1.8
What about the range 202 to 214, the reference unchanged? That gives -1.8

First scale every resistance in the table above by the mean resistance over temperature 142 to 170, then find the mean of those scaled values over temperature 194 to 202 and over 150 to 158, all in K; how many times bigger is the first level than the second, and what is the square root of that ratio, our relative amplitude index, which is 0.98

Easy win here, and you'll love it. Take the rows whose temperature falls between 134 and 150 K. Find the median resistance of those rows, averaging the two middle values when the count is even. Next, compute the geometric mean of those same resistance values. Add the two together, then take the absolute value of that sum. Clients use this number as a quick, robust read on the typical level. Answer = 158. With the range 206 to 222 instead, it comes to 140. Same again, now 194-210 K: 145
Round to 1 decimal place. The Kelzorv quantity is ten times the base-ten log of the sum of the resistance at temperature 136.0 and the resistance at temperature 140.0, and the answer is 21.8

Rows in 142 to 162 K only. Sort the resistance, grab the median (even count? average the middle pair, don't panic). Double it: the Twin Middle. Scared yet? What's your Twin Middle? 159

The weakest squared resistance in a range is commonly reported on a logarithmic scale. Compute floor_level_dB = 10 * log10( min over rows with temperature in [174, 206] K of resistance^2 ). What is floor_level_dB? 36.8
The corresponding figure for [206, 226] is 36.4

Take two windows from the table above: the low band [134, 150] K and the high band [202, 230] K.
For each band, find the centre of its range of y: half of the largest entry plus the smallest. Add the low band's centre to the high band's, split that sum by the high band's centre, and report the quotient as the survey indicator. 2.10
